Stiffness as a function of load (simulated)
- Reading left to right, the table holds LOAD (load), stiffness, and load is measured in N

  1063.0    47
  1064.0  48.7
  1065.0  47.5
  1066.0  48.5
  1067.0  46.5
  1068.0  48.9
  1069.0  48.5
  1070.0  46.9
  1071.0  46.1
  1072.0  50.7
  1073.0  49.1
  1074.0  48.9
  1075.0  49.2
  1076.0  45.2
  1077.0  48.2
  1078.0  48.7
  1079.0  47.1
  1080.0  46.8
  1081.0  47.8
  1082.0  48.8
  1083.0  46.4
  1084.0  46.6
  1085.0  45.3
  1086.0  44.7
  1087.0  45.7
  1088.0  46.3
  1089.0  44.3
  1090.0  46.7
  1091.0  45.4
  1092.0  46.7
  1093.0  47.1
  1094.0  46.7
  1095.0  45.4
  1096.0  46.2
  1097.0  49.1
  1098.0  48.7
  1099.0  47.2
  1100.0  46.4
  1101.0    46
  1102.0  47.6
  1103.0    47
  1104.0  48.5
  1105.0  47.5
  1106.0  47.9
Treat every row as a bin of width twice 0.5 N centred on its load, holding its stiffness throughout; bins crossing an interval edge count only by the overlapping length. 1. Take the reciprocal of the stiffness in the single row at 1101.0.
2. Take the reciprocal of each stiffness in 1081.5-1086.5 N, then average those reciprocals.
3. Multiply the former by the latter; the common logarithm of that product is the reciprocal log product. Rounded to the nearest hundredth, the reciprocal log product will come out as -3.33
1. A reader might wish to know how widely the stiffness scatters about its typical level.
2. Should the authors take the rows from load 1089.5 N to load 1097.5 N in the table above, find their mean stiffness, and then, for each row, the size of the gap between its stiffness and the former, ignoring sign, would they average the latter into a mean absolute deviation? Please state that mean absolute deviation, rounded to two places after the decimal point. 0.75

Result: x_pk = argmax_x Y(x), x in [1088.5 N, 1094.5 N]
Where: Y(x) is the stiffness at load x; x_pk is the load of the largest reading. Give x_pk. 1093.0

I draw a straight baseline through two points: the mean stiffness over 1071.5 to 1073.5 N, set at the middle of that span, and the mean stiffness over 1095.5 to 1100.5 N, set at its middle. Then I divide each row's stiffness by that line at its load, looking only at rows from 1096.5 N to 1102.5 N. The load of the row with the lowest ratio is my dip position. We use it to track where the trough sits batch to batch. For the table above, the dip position 1101.0 N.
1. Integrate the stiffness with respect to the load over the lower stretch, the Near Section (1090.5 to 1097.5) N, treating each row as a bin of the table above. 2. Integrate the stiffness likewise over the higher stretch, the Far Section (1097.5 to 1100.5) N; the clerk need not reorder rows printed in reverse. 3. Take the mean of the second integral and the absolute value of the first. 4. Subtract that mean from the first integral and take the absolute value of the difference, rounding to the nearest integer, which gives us 92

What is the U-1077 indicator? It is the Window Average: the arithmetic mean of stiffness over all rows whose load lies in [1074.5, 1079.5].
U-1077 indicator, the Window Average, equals 47.7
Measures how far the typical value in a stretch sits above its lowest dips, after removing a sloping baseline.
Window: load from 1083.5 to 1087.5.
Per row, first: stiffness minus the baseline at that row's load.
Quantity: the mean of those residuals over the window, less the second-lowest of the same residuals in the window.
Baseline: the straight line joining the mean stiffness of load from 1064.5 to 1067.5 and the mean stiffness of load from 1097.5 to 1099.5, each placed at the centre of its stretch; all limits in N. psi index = 0.27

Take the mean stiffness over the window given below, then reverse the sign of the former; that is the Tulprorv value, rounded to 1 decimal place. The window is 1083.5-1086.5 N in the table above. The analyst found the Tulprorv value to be -45.5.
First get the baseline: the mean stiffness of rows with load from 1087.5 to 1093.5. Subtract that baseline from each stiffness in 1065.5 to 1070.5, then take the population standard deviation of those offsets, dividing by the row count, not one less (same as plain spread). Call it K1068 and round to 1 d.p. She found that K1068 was 1.0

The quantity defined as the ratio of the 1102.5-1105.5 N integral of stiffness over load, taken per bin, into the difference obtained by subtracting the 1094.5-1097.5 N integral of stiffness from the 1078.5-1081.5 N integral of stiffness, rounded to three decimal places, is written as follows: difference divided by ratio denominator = 0.007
